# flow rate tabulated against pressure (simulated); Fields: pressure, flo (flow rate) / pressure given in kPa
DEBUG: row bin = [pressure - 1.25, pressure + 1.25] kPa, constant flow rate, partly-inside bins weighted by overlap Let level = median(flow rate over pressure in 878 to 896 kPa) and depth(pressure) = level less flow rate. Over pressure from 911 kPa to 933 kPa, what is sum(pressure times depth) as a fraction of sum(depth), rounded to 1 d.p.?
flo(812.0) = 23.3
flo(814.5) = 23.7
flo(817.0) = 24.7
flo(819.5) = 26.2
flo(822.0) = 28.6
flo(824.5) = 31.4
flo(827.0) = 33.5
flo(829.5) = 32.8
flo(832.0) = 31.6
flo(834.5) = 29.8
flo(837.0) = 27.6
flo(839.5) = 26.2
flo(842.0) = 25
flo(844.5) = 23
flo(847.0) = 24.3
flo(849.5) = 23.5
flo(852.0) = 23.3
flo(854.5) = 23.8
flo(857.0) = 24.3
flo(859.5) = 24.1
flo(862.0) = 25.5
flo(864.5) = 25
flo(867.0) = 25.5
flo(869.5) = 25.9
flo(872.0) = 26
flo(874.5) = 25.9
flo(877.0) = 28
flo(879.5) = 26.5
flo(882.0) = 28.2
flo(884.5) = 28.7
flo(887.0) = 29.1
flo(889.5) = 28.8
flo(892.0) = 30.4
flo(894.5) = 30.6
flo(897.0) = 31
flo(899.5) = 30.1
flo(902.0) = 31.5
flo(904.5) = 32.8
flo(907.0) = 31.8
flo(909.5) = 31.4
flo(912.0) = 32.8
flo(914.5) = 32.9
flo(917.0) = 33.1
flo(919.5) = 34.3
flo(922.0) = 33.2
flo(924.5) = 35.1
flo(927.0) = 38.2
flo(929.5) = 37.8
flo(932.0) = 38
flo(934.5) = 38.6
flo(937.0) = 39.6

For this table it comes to 924.1 kPa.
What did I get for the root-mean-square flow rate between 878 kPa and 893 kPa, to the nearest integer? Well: 29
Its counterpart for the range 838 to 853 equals 24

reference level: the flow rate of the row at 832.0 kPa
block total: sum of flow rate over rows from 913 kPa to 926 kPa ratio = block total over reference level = 5.34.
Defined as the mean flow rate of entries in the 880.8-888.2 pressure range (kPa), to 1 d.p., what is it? 28.7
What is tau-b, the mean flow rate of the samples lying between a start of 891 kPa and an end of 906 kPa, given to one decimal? 31.1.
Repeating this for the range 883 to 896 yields 29.5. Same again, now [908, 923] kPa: 32.9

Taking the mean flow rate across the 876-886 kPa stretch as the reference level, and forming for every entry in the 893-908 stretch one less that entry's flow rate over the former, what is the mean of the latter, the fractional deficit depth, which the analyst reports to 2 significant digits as -0.12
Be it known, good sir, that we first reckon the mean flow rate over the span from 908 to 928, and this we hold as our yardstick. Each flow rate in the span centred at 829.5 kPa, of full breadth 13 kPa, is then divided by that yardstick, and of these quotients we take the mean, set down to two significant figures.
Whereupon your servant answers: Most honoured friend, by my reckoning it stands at 0.94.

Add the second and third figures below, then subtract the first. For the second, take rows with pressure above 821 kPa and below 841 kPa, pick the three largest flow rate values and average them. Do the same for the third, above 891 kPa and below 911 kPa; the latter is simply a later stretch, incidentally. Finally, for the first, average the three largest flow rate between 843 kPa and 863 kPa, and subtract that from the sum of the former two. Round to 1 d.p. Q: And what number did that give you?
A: 40.0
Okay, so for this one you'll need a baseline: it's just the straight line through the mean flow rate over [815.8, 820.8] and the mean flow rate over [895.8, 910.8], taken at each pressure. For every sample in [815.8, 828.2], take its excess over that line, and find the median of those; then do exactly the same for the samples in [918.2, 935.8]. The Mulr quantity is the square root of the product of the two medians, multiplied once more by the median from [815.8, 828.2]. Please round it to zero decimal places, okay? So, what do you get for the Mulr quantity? 10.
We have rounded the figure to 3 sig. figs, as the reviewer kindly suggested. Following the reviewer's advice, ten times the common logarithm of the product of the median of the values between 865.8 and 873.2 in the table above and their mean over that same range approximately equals 28.2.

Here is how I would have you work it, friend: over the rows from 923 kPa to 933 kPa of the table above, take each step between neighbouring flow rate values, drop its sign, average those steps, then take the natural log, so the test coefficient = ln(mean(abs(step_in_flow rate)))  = 0.21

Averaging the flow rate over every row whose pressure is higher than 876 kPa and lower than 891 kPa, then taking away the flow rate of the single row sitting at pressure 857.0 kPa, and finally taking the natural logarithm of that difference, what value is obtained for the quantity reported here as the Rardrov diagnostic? 1.4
